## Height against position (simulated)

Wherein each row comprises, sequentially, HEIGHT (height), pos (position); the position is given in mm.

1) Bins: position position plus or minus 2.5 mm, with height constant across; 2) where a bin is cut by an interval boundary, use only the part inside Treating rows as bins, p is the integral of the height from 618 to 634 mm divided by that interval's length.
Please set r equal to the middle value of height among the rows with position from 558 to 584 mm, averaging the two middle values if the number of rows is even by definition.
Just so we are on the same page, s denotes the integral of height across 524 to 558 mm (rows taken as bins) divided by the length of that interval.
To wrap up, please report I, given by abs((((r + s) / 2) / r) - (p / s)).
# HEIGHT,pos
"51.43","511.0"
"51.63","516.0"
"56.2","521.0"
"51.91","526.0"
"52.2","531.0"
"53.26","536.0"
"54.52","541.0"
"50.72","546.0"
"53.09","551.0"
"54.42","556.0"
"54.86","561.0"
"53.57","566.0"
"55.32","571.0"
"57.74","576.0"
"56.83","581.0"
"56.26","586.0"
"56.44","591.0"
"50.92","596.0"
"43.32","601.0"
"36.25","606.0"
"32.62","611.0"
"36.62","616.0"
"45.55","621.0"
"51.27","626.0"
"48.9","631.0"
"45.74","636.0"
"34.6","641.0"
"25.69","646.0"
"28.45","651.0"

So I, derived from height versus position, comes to 0.07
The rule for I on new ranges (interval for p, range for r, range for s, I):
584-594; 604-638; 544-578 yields 0.06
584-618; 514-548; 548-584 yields 0.22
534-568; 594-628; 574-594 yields 0.21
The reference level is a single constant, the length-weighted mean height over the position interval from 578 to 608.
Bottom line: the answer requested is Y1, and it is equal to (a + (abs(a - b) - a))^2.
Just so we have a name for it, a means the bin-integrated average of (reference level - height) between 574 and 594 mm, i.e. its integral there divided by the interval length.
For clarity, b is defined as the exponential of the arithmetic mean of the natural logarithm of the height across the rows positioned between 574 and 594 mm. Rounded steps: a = -6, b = 56.8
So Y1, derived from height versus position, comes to 3982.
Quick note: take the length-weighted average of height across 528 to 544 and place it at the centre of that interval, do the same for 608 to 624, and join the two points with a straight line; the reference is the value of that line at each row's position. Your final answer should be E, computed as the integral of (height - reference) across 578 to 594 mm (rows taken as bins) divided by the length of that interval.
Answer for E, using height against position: 12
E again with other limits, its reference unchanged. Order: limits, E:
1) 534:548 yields 1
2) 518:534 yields -2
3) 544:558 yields 2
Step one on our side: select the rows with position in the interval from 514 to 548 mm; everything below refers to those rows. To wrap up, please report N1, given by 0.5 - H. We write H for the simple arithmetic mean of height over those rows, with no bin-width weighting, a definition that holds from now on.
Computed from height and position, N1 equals -52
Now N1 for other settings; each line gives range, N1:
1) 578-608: -50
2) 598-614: -37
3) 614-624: -41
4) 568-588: -56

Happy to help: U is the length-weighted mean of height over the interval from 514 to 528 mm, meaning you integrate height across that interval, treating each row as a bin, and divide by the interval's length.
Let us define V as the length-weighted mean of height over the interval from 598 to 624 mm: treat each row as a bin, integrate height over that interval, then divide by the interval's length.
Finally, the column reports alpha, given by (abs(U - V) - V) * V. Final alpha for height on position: -997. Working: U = 53.4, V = 39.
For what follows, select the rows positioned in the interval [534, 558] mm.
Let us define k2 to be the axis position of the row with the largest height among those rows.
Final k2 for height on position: 541.0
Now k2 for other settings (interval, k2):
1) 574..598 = 576.0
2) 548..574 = 571.0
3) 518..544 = 521.0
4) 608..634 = 626.0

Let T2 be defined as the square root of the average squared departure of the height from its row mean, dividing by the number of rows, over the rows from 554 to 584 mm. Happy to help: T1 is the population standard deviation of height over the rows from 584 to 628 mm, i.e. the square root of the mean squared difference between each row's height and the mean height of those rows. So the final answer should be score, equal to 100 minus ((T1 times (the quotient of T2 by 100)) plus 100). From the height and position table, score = -0.119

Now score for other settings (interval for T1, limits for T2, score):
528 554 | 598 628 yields -0.080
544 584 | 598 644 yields -0.131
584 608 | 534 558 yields -0.107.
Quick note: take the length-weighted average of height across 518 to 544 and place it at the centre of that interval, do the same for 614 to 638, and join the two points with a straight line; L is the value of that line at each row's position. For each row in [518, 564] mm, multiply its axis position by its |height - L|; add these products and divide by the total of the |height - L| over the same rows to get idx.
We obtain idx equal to 544.5 mm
